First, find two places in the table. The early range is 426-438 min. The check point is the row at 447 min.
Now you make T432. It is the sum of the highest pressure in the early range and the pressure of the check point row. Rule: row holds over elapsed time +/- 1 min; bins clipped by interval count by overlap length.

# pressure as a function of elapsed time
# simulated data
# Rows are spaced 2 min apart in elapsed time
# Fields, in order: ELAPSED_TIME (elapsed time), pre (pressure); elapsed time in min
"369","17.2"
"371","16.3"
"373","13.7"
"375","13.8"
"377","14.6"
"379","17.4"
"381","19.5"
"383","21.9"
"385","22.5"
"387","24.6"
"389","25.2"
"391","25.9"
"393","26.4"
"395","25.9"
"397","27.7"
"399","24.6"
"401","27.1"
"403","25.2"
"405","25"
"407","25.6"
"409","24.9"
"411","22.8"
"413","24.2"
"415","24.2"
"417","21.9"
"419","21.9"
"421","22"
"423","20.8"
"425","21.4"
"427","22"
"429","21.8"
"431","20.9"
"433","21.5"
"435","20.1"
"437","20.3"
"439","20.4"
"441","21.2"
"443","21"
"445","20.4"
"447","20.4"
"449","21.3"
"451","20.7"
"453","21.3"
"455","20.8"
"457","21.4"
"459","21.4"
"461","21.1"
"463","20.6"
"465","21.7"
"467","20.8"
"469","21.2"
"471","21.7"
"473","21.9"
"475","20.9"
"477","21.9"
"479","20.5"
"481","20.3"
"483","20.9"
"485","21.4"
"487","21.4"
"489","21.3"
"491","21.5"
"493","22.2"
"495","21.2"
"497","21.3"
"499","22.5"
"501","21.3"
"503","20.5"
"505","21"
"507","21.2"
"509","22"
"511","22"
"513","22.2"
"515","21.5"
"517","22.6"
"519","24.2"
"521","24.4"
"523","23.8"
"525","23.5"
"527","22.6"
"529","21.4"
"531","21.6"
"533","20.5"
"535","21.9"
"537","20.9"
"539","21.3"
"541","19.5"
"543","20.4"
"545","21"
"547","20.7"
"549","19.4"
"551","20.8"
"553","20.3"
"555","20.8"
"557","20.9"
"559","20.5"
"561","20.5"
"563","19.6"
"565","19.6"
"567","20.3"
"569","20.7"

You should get 42.4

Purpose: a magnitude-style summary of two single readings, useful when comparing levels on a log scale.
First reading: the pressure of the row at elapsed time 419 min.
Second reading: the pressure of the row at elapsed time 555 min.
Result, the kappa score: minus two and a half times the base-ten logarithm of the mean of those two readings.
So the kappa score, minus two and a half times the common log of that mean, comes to -3.32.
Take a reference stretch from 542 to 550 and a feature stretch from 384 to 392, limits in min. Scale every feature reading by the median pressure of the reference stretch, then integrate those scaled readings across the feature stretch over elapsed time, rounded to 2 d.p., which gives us 9.56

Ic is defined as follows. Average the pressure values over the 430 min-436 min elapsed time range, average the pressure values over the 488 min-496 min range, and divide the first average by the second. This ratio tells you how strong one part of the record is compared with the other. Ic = 0.97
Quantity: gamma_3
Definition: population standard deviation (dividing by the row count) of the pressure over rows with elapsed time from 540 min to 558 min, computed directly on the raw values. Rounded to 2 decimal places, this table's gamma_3 0.56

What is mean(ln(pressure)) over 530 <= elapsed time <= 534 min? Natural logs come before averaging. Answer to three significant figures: 3.05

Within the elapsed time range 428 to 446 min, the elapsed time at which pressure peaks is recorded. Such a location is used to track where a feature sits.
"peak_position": 429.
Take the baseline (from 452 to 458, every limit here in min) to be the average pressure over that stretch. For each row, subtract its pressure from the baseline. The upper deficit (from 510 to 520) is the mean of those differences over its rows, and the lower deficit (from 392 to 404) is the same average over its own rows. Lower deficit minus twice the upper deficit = -2.3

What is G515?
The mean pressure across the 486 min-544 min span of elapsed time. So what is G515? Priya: 21.8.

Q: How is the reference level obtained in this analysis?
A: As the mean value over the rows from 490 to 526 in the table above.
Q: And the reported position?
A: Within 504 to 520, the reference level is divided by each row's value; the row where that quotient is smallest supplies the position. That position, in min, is 519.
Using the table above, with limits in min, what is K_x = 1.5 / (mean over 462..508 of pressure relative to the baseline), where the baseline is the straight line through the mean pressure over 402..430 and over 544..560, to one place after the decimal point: -2.7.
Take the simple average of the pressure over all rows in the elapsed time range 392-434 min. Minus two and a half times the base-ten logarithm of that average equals -3.437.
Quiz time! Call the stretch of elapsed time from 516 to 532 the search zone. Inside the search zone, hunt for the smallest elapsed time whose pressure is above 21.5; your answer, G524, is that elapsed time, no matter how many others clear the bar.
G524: 517 min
